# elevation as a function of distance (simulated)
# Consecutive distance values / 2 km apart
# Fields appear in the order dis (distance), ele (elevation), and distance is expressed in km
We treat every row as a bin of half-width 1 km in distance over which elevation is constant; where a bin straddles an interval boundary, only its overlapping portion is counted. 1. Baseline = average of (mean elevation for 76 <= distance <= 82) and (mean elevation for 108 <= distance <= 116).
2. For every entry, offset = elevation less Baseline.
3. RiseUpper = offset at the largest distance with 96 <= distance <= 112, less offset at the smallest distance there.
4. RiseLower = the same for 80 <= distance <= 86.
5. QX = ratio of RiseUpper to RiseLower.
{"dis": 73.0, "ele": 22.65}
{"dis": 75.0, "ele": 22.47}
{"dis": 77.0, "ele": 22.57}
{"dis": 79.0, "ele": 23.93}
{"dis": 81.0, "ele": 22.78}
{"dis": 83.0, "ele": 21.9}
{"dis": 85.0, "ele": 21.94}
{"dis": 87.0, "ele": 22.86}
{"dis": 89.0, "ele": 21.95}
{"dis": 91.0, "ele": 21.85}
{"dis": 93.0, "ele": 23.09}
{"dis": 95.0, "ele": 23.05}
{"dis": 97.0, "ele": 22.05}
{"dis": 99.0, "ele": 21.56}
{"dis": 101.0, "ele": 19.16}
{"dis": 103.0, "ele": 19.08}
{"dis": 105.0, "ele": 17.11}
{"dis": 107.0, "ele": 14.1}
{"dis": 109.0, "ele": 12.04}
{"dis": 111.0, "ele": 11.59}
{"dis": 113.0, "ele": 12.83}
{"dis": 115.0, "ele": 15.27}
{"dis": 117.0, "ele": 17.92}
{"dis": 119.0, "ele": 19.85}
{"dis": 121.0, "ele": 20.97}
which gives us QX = 12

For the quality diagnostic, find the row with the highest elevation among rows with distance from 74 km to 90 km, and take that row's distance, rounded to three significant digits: 79.0 km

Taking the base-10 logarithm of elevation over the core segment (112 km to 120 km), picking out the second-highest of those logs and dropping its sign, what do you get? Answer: 1.25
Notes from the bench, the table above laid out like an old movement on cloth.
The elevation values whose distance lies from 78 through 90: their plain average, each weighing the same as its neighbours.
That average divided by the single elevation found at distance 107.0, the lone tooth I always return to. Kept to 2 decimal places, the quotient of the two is 1.60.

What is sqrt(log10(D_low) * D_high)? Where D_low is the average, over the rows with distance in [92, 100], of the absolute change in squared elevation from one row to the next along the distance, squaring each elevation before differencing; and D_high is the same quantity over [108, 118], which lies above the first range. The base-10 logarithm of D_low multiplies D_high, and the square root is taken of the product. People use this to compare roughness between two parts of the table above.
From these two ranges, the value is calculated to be 8.2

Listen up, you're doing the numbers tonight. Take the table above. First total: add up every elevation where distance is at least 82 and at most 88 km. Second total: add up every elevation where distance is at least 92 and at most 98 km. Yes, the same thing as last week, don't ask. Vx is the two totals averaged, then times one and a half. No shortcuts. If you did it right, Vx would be 101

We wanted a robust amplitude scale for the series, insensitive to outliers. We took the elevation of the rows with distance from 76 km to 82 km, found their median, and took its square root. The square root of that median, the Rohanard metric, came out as 4.77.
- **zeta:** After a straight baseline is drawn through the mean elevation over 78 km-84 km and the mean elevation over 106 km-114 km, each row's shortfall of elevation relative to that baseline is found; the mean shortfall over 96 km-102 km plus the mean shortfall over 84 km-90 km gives -5.9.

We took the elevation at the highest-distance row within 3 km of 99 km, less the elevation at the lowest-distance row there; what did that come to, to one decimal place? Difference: -2.9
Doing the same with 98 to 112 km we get -10.0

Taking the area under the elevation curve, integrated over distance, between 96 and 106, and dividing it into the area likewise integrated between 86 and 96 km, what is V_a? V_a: 1.14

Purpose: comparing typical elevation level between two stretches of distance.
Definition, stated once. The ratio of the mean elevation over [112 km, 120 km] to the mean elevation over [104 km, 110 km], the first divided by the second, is 1.14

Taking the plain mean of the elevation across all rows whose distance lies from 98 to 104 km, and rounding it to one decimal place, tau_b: 19.9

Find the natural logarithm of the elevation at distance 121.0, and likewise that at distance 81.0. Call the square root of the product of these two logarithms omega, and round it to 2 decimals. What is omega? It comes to 3.08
